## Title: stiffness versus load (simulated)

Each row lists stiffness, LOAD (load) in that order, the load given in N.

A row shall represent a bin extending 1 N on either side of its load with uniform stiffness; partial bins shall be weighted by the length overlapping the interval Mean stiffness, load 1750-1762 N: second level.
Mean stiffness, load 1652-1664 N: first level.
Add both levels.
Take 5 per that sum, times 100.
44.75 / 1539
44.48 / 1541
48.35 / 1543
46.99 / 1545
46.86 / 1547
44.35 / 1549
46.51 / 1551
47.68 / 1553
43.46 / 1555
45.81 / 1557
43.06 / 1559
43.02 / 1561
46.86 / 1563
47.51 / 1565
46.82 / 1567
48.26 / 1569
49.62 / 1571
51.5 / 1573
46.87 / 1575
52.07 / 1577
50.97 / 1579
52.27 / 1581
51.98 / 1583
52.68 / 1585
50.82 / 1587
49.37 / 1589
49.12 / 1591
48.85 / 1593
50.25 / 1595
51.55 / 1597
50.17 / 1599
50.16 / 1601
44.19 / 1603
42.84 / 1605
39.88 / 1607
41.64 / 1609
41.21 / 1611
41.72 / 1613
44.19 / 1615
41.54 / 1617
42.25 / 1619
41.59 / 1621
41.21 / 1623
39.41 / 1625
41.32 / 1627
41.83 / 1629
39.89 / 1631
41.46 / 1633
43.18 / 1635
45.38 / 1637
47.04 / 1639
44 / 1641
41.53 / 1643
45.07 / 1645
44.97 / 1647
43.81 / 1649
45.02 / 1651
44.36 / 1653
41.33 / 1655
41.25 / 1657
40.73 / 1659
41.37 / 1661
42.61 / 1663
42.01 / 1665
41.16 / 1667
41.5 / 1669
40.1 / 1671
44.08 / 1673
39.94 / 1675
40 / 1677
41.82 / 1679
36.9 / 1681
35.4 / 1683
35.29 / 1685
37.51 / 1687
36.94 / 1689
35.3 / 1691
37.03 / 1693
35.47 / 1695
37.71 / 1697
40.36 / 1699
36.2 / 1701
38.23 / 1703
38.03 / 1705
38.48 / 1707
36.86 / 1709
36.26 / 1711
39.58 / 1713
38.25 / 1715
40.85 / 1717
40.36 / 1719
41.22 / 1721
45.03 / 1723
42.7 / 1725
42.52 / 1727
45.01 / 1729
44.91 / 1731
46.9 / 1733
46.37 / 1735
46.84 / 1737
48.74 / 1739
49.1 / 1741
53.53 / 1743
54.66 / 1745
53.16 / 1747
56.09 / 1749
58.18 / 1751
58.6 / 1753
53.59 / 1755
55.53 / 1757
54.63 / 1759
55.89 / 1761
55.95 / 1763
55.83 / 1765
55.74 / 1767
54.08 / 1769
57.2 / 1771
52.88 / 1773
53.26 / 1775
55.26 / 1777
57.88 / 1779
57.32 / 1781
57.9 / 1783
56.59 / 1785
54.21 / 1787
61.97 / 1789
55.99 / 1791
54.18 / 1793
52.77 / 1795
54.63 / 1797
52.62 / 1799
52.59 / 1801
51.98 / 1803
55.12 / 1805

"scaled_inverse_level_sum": 5.1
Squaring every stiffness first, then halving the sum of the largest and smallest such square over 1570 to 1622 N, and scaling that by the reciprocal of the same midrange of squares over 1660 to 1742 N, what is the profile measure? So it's 1.2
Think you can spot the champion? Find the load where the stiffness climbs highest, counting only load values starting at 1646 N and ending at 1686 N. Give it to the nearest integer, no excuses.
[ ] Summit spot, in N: 1651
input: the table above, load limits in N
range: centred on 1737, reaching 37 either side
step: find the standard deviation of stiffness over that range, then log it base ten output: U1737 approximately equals 0.87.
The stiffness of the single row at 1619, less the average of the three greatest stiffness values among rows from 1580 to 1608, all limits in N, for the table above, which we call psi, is -10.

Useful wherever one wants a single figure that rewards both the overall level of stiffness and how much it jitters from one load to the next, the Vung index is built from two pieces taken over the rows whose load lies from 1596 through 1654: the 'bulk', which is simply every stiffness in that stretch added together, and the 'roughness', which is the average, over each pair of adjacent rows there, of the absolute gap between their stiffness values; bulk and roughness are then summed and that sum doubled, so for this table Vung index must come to 2528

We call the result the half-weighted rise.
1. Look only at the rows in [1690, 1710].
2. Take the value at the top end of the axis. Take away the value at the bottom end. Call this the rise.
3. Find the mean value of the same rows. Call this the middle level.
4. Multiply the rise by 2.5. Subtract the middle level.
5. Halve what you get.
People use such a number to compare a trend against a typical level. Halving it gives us -17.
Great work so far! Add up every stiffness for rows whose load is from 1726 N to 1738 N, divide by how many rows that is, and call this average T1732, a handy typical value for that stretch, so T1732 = 45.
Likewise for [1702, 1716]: 38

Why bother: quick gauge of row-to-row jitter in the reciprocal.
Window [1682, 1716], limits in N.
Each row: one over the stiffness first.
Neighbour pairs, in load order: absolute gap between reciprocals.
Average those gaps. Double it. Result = 0.0024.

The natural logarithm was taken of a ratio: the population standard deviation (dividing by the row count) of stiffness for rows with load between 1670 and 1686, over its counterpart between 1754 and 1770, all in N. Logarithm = 1.2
